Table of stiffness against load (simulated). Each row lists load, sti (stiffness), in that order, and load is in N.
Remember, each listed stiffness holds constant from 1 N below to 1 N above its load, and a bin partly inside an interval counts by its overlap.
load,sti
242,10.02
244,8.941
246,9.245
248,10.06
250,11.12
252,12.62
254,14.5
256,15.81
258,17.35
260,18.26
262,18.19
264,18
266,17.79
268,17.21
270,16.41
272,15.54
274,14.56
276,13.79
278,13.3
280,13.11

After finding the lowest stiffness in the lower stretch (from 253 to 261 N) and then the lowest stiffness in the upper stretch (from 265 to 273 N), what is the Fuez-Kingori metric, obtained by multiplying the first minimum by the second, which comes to 225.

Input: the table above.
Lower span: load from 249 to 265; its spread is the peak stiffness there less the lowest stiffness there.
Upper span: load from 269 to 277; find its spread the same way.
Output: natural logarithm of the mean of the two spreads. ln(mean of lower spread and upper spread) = 1.6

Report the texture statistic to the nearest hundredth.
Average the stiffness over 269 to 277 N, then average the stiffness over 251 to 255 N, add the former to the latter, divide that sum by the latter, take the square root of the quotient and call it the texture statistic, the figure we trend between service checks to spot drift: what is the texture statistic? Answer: 1.45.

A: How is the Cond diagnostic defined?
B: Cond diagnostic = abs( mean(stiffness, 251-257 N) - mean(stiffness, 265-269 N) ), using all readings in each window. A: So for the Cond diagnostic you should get 3.2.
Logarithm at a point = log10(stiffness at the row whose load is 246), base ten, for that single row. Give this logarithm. 0.97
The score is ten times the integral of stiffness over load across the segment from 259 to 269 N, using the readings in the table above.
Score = 1789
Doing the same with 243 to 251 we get 787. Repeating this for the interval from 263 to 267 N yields 716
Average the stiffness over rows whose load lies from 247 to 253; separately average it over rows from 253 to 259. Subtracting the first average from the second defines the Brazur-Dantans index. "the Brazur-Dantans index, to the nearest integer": 5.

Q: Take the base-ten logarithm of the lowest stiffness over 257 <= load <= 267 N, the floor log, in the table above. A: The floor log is 1.24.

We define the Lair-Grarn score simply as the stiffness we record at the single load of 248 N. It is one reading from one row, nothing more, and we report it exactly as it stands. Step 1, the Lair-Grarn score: 10.06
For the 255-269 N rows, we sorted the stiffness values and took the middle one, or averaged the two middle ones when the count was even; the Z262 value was 18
